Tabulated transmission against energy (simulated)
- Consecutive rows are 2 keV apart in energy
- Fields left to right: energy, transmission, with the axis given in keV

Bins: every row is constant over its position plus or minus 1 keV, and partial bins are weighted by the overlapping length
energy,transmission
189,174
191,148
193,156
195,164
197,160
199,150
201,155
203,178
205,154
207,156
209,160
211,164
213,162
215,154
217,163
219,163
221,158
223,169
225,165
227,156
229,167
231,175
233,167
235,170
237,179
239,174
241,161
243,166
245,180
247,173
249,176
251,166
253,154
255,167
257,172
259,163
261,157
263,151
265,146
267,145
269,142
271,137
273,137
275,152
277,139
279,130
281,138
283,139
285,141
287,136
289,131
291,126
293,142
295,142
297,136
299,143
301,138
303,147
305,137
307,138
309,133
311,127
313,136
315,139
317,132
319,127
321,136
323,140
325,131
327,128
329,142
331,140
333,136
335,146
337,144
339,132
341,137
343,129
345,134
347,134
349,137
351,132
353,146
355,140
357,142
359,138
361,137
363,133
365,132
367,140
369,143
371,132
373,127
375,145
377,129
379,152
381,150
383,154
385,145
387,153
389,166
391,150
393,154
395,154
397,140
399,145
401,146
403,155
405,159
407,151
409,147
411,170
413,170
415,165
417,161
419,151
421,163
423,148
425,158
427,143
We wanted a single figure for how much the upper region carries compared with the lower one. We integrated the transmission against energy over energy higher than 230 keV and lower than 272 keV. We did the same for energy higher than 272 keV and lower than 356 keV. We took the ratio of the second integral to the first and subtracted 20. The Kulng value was -18.3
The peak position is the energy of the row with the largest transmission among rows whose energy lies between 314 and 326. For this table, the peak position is 323 keV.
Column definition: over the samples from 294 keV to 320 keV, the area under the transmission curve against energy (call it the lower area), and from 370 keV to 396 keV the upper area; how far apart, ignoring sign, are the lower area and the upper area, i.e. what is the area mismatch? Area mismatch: 272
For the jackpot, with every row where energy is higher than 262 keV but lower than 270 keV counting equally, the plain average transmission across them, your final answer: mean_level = 146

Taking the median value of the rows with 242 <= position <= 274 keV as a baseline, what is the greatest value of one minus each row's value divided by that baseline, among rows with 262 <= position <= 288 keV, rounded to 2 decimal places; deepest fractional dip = 0.19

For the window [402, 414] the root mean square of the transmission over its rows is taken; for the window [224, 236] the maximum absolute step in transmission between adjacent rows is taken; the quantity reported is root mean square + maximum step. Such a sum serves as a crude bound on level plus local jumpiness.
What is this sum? 170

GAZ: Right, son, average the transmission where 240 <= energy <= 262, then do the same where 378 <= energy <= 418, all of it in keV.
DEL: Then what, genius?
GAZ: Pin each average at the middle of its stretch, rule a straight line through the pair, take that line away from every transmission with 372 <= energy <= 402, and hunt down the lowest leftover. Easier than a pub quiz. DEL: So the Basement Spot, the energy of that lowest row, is 373 keV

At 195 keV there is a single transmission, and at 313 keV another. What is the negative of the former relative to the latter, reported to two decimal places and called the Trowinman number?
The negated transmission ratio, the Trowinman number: -1.21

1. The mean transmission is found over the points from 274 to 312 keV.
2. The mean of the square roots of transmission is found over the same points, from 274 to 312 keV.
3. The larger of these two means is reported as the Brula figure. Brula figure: 138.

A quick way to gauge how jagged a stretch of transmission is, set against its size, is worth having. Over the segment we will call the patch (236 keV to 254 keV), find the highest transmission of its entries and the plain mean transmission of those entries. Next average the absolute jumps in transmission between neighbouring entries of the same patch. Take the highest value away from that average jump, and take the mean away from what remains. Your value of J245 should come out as -341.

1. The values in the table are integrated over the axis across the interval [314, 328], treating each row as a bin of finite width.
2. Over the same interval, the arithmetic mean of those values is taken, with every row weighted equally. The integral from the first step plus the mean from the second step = 1999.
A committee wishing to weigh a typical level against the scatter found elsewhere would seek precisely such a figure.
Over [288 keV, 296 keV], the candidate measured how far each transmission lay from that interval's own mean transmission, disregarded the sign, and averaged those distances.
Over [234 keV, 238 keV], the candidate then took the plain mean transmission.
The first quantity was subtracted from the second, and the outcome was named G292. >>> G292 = 168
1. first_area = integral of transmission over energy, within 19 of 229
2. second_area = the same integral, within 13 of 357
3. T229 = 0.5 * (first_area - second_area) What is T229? 1378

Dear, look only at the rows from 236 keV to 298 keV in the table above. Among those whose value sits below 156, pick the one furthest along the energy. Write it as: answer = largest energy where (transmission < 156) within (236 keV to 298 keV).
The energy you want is 297 keV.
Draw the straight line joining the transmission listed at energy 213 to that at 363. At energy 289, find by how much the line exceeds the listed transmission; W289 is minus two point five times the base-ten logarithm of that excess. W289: -3.0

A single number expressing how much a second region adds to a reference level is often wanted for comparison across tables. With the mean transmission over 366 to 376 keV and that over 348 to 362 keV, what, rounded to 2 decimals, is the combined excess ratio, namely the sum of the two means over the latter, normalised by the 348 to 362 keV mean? 1.99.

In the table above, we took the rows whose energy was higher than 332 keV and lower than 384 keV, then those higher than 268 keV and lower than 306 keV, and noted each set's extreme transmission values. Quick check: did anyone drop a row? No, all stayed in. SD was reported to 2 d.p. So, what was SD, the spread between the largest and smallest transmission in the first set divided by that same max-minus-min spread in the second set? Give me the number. 1.04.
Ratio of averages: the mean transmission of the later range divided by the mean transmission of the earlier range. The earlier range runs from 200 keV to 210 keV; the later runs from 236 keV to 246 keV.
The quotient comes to 1.07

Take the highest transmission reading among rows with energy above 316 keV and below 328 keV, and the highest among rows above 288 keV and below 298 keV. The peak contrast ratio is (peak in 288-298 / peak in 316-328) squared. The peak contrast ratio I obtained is 1.03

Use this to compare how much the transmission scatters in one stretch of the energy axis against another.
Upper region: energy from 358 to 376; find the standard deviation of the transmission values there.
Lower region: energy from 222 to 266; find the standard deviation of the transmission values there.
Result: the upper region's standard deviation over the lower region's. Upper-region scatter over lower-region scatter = 0.6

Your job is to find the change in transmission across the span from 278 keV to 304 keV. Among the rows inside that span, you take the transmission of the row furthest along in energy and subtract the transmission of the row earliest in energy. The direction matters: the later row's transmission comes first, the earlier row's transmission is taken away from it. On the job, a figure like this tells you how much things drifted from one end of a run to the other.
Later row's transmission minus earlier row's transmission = 17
